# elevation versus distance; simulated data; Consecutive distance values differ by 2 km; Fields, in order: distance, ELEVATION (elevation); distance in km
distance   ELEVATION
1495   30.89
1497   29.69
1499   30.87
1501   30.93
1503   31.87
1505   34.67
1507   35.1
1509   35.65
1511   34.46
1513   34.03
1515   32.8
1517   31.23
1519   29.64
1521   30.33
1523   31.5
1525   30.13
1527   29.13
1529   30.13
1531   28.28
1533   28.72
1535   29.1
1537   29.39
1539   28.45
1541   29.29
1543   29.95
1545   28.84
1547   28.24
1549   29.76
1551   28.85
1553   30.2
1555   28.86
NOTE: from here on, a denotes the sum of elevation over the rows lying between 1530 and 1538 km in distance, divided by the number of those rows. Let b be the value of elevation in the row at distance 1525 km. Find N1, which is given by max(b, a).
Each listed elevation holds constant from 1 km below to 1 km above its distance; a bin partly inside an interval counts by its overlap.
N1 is 30.1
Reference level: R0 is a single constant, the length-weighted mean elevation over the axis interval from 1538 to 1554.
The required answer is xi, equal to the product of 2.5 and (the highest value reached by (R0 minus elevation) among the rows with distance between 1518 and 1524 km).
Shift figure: -1.1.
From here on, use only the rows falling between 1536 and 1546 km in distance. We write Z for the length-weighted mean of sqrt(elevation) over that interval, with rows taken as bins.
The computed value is 5.40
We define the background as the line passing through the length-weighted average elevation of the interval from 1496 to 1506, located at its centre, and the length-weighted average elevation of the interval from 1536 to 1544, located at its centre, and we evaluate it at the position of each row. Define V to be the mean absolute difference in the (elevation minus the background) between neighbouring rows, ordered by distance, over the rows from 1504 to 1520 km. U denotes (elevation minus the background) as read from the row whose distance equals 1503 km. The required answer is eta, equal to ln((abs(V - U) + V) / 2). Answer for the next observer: -0.28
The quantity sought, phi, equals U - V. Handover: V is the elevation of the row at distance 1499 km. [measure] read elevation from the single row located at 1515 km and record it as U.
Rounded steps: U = 32.8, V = 30.87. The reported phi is 1.9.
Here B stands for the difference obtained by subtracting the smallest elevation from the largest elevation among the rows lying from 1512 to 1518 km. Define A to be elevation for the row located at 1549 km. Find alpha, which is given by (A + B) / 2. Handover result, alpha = 16.3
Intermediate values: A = 29.76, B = 2.8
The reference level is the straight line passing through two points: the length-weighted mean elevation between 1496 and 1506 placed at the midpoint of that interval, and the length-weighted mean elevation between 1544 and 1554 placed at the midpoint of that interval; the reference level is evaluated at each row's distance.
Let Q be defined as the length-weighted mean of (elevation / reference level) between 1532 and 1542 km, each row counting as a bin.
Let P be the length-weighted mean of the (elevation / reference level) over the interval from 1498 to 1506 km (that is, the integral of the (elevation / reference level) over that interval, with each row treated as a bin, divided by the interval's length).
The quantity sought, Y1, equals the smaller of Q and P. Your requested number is 0.97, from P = 1.02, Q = 0.97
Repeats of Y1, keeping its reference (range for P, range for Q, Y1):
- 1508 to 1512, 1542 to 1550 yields 1.00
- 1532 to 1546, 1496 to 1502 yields 0.96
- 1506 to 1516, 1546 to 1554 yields 1.00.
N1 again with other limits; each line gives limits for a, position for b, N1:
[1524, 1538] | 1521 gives 30.3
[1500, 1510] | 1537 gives 33.6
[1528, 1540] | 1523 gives 31.5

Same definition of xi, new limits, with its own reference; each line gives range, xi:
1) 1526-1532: 2.3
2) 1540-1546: 0.9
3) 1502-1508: -6.7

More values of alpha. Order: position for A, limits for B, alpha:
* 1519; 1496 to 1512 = 17.8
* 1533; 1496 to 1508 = 17.1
